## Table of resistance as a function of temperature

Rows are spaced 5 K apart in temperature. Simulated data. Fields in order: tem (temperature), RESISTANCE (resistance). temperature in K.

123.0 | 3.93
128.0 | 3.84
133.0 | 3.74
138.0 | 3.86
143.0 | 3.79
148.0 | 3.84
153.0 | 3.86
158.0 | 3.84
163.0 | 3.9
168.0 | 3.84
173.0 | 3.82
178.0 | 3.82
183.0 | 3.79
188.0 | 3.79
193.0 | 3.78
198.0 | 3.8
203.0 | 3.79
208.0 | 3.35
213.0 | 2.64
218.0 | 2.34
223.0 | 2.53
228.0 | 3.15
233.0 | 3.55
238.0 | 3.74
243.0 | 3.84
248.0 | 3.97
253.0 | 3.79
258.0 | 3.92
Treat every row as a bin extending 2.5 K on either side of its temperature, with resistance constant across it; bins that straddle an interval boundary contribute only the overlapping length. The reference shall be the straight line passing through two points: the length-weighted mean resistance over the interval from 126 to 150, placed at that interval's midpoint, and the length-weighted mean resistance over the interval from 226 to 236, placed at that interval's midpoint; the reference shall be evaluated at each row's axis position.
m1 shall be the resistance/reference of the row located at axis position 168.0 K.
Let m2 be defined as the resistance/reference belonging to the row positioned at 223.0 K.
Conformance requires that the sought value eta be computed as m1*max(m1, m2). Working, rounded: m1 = 1.05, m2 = 0.74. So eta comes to 1.09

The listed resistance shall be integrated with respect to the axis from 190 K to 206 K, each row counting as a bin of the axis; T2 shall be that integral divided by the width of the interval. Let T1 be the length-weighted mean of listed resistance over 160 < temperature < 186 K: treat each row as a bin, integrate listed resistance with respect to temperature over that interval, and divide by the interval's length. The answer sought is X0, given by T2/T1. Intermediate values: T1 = 3.83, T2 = 3.8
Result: 0.99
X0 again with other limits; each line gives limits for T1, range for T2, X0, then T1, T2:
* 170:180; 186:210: 0.97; 3.82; 3.7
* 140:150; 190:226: 0.83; 3.82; 3.2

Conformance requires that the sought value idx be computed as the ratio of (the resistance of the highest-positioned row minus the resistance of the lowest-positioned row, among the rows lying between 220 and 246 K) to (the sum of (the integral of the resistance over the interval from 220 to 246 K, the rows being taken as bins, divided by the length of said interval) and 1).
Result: 0.30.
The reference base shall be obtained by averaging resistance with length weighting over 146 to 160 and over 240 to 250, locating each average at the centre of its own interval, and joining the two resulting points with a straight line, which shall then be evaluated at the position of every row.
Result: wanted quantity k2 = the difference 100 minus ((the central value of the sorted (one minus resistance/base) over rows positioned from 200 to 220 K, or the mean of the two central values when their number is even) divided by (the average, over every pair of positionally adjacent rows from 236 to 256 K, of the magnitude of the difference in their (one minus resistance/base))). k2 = 93.5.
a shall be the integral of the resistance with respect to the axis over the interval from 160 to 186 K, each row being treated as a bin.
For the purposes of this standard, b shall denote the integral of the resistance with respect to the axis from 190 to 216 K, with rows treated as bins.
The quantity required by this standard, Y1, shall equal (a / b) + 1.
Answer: 2.1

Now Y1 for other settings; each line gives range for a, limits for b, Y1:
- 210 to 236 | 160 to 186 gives 1.7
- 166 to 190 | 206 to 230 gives 2.4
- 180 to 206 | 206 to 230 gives 2.5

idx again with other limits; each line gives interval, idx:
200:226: -0.32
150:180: -0.01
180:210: -0.09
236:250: 0.05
